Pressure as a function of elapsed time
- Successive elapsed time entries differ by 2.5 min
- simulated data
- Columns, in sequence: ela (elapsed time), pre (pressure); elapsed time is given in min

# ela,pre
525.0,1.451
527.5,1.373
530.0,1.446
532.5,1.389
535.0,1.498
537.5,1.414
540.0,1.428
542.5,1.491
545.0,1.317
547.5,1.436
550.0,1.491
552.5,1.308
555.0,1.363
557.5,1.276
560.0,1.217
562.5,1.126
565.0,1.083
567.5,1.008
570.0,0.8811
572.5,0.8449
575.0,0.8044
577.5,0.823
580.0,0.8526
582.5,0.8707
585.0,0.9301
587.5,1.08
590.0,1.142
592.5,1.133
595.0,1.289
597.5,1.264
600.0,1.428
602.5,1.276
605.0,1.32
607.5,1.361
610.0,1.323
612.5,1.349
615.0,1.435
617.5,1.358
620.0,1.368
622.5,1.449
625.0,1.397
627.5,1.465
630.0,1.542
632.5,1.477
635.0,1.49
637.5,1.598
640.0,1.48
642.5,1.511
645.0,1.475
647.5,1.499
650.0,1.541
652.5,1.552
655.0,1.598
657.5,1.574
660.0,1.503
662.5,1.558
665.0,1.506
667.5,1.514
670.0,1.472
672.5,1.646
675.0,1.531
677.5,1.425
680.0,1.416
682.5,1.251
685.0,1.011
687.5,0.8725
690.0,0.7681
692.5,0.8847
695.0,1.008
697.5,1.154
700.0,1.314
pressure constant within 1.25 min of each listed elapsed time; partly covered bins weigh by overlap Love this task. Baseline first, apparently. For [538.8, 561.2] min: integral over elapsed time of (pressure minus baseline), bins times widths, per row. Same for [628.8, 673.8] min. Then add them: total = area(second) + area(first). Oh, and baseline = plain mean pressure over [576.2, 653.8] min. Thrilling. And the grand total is 10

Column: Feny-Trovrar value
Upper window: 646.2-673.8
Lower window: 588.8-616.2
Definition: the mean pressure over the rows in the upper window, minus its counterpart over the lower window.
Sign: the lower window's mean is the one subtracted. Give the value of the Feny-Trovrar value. 0.24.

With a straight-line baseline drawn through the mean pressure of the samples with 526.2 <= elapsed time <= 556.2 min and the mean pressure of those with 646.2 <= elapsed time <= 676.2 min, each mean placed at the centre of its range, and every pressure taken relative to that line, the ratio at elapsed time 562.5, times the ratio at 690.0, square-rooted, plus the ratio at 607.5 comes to 1.54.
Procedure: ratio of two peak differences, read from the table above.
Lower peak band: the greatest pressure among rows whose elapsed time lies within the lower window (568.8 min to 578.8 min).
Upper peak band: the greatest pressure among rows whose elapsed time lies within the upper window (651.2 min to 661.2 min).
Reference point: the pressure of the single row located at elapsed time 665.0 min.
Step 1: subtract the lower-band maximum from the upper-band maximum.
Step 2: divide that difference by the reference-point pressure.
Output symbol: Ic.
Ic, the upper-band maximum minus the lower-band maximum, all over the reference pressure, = 0.48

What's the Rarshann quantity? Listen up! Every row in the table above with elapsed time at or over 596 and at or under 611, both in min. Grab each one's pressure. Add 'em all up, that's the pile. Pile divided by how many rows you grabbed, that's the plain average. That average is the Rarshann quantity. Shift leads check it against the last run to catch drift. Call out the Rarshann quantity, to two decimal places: 1.33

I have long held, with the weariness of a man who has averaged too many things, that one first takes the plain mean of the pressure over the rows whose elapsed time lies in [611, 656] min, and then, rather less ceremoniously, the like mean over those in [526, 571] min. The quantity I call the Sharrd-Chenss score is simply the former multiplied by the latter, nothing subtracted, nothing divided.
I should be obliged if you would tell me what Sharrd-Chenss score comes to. 1.93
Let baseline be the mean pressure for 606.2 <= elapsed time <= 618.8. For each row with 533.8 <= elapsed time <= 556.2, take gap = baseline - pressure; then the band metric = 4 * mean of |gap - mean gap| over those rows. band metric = 0.234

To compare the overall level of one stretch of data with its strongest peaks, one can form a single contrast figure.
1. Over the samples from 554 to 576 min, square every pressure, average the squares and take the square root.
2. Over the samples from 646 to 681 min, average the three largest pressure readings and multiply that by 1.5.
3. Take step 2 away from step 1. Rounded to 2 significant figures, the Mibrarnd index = -1.3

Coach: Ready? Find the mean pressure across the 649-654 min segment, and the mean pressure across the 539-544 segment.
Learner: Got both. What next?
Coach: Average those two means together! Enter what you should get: 1.50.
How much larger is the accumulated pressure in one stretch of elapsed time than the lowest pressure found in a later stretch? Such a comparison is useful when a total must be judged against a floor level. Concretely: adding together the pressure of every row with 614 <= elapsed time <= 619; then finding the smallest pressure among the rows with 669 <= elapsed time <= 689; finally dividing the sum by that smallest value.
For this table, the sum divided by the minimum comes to 3.2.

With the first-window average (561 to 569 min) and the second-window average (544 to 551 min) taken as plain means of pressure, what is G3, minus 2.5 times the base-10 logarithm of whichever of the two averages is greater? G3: -0.38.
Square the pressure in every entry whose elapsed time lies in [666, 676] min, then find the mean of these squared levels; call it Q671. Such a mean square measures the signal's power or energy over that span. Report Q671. 2.38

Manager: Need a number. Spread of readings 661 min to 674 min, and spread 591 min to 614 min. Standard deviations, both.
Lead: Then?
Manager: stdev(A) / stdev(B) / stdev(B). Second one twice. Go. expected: 10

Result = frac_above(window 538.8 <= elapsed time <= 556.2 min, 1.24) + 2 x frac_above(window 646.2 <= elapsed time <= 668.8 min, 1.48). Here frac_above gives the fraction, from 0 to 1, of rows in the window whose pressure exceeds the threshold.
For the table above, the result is 3.00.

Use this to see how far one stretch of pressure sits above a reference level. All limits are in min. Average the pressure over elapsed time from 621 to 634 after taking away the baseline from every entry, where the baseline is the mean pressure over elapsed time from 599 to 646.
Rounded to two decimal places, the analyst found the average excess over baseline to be 0.04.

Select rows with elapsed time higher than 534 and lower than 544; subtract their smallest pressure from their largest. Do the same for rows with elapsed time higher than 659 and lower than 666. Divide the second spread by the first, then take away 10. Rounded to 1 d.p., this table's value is -9.3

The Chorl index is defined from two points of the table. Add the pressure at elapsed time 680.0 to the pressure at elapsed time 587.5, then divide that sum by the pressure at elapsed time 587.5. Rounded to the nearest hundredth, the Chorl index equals 2.31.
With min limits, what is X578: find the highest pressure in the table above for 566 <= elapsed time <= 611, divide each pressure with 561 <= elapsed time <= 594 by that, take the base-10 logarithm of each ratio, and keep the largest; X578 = -0.10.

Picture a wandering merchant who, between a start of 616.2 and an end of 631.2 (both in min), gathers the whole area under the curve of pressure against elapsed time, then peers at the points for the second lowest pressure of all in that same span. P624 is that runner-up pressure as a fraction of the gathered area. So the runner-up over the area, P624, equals 0.0638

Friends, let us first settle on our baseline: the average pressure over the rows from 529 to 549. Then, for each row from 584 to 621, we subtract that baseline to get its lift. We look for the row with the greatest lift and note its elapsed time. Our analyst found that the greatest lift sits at 615.0 min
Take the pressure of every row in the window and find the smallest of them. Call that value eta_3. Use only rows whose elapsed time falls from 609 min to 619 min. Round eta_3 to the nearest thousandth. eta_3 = 1.323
